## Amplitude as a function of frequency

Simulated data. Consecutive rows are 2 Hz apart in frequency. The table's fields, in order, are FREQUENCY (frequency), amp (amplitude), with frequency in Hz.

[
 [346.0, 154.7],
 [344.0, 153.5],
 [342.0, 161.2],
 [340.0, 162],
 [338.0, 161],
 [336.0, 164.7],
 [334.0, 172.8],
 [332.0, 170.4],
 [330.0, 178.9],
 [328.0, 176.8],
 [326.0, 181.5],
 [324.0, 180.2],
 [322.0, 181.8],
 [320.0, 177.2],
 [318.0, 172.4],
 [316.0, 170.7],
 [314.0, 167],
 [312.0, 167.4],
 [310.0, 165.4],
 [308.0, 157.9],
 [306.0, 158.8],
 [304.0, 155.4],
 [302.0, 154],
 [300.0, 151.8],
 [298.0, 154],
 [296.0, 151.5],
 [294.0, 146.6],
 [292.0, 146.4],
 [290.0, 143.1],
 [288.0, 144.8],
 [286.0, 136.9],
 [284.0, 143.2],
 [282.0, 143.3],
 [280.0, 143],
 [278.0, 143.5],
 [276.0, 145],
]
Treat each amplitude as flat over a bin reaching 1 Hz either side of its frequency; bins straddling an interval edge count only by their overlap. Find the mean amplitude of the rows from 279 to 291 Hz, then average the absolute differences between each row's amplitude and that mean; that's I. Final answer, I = 1.8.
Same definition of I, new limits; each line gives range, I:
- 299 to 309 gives 2.2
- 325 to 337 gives 4.9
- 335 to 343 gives 1.2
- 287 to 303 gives 3.8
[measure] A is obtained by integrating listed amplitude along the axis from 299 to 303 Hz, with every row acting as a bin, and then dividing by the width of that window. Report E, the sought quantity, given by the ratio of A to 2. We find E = 76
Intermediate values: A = 153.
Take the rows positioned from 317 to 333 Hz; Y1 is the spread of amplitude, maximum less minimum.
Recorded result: 11.4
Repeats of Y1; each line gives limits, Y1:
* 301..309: 4.8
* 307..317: 12.8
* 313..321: 10.2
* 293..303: 7.4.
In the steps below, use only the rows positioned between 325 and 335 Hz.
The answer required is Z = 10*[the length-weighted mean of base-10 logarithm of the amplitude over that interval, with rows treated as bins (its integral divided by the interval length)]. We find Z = 22.5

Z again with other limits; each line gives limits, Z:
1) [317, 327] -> 22.5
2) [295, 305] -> 21.9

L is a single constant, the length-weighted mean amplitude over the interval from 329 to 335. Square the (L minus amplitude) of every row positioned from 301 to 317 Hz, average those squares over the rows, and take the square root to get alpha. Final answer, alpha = 13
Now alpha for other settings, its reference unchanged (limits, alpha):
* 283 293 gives 31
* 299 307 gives 19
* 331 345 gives 12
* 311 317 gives 6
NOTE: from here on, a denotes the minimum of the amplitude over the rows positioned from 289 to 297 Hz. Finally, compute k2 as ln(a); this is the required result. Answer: 4.96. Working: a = 143.1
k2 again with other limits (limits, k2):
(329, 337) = 5.10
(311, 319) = 5.12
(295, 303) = 5.02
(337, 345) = 5.03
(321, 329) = 5.18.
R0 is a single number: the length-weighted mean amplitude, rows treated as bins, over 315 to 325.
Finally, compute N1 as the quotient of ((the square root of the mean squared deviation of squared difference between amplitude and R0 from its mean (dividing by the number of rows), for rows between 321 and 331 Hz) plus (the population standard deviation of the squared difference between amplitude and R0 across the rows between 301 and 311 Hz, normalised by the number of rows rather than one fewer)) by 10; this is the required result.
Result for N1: 14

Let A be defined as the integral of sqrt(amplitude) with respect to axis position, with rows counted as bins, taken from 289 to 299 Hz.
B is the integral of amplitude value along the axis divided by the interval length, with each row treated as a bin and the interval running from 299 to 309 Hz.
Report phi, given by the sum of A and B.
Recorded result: 277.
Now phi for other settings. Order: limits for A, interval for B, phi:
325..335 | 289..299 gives 281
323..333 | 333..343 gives 298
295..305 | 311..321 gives 295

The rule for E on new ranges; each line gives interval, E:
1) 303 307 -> 79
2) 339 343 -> 81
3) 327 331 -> 89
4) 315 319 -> 86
